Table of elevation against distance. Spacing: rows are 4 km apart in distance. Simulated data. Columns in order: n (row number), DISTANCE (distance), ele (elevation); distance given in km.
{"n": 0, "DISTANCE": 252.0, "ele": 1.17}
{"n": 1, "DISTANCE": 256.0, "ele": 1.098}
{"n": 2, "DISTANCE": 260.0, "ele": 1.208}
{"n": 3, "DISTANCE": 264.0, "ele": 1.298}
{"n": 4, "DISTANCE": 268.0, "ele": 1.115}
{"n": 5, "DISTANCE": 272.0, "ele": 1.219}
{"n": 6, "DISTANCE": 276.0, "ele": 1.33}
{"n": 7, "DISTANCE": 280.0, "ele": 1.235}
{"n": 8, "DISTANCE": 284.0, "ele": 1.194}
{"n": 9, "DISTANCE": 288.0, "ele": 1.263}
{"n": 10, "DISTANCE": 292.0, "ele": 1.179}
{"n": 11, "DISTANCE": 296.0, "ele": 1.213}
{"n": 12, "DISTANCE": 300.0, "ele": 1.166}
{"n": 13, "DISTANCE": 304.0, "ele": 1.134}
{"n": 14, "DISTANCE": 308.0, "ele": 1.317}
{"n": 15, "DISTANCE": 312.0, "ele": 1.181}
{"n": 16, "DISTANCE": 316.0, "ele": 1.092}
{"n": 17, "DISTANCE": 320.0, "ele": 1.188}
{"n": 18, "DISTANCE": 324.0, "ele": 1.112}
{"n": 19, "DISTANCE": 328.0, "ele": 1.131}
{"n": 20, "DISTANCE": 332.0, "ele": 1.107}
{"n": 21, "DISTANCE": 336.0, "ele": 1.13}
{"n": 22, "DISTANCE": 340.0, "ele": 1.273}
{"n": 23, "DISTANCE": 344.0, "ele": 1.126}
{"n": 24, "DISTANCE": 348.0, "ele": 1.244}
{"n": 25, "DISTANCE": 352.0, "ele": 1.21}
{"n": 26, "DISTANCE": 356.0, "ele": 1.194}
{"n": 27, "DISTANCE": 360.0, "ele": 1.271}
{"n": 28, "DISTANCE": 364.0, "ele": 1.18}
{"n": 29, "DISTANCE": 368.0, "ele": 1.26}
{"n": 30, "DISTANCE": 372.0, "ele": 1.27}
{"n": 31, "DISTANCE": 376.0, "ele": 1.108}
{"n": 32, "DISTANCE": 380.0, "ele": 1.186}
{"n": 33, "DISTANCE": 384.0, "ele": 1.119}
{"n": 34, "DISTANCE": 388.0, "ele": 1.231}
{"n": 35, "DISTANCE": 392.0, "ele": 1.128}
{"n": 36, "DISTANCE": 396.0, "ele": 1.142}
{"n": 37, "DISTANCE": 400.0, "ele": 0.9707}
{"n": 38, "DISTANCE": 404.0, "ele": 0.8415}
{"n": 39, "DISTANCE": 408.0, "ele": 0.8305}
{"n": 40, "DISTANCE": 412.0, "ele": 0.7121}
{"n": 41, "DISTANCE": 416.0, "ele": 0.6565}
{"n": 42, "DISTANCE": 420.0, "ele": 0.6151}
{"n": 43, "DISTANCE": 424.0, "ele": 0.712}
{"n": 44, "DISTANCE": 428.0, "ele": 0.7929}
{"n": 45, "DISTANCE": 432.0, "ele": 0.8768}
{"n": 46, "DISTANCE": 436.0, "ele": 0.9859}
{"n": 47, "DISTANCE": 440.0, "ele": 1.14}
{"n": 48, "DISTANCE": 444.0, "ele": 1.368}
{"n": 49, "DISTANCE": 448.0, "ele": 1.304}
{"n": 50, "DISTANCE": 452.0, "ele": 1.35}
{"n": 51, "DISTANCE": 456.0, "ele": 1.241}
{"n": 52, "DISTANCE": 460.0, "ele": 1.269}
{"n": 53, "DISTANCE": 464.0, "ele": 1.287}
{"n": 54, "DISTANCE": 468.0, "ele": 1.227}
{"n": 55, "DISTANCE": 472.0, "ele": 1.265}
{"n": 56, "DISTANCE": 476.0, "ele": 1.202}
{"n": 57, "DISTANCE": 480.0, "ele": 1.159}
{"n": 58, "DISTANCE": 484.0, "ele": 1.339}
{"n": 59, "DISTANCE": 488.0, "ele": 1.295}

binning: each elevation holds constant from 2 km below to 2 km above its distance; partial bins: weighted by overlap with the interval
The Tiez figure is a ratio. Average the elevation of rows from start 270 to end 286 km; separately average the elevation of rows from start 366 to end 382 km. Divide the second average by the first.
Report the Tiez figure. 0.97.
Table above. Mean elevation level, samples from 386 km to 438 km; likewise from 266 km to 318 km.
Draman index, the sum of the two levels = 2.09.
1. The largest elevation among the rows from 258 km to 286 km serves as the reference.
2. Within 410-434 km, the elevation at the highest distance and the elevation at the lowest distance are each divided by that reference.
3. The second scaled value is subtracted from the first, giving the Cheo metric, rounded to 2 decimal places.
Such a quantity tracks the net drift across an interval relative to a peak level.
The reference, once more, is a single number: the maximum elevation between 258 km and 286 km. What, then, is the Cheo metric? 0.12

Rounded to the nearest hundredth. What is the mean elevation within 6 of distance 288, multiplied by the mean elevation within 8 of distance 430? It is 1.02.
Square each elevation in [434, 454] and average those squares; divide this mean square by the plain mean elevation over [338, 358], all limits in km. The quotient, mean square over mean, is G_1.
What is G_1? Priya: 1.3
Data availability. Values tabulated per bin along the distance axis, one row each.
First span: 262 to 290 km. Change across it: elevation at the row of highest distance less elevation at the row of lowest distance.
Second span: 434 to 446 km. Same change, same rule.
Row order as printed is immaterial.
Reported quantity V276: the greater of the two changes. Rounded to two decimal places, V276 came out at 0.38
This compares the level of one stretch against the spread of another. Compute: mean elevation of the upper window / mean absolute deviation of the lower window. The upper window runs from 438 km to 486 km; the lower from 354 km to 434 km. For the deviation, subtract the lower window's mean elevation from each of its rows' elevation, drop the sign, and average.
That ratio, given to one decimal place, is 6.2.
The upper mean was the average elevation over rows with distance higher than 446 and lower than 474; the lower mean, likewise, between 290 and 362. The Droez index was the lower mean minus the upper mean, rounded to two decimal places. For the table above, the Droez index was -0.10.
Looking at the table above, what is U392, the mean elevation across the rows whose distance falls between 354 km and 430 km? 1.01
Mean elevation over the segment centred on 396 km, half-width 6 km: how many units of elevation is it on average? 1.08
